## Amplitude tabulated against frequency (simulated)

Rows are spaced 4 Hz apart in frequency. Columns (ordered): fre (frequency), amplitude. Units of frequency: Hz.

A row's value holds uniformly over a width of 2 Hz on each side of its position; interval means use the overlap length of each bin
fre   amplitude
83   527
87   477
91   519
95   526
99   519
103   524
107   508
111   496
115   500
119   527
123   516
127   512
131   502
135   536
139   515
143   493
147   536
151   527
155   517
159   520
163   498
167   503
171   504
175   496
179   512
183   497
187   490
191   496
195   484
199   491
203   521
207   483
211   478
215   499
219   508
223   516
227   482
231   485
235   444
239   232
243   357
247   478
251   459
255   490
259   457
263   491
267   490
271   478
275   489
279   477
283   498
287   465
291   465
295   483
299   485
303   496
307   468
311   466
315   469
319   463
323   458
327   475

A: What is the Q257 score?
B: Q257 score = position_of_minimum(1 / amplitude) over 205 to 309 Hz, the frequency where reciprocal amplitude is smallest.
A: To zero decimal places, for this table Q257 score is 223 Hz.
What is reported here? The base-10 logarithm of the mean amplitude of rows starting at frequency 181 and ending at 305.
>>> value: 2.67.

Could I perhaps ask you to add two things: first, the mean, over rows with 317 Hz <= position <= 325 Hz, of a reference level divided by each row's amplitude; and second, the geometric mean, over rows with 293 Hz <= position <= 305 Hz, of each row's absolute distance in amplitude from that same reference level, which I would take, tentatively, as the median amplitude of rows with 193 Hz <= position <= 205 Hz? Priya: 7.3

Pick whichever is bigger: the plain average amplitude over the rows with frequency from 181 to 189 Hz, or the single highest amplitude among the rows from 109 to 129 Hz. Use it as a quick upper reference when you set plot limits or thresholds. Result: 527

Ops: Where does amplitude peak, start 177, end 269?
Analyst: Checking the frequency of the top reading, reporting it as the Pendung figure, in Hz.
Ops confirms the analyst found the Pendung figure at 203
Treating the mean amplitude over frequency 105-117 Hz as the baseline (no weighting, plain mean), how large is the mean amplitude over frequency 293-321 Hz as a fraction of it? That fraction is 0.95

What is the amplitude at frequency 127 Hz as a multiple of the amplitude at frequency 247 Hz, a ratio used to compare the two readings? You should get 1.07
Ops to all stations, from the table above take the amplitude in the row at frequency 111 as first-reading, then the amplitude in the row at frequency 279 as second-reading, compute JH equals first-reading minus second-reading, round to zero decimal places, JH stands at 19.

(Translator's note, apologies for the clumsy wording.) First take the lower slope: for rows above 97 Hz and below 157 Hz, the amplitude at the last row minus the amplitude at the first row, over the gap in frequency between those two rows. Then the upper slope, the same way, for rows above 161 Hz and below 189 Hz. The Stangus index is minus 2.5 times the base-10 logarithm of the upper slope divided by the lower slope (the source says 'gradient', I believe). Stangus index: -2.4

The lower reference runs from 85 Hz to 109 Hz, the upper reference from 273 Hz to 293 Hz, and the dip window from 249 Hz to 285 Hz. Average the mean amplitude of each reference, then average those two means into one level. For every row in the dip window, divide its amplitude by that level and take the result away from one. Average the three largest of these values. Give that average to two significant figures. 0.063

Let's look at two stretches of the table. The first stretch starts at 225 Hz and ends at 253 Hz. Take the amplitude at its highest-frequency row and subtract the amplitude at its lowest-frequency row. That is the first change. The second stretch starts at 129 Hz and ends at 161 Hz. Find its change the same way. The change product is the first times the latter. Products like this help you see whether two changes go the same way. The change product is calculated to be -414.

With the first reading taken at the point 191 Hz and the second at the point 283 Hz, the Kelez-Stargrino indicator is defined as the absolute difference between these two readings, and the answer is 2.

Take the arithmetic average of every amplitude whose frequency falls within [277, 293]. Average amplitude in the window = 476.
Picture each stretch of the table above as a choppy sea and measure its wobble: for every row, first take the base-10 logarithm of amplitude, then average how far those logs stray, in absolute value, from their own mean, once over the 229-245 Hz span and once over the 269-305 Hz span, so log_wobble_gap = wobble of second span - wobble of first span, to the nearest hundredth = -0.10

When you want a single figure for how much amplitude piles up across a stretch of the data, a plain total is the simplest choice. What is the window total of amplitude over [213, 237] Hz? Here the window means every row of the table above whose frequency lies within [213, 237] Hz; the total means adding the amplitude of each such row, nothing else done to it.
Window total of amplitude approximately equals 2934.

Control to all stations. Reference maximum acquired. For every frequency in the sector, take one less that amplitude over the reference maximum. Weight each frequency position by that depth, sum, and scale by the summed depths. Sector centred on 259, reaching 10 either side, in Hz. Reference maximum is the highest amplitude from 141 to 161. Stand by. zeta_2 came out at 258.1 Hz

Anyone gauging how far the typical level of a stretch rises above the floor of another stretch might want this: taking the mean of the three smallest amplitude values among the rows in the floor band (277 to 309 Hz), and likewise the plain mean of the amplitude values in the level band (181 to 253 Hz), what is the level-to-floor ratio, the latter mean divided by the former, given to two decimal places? 1.00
